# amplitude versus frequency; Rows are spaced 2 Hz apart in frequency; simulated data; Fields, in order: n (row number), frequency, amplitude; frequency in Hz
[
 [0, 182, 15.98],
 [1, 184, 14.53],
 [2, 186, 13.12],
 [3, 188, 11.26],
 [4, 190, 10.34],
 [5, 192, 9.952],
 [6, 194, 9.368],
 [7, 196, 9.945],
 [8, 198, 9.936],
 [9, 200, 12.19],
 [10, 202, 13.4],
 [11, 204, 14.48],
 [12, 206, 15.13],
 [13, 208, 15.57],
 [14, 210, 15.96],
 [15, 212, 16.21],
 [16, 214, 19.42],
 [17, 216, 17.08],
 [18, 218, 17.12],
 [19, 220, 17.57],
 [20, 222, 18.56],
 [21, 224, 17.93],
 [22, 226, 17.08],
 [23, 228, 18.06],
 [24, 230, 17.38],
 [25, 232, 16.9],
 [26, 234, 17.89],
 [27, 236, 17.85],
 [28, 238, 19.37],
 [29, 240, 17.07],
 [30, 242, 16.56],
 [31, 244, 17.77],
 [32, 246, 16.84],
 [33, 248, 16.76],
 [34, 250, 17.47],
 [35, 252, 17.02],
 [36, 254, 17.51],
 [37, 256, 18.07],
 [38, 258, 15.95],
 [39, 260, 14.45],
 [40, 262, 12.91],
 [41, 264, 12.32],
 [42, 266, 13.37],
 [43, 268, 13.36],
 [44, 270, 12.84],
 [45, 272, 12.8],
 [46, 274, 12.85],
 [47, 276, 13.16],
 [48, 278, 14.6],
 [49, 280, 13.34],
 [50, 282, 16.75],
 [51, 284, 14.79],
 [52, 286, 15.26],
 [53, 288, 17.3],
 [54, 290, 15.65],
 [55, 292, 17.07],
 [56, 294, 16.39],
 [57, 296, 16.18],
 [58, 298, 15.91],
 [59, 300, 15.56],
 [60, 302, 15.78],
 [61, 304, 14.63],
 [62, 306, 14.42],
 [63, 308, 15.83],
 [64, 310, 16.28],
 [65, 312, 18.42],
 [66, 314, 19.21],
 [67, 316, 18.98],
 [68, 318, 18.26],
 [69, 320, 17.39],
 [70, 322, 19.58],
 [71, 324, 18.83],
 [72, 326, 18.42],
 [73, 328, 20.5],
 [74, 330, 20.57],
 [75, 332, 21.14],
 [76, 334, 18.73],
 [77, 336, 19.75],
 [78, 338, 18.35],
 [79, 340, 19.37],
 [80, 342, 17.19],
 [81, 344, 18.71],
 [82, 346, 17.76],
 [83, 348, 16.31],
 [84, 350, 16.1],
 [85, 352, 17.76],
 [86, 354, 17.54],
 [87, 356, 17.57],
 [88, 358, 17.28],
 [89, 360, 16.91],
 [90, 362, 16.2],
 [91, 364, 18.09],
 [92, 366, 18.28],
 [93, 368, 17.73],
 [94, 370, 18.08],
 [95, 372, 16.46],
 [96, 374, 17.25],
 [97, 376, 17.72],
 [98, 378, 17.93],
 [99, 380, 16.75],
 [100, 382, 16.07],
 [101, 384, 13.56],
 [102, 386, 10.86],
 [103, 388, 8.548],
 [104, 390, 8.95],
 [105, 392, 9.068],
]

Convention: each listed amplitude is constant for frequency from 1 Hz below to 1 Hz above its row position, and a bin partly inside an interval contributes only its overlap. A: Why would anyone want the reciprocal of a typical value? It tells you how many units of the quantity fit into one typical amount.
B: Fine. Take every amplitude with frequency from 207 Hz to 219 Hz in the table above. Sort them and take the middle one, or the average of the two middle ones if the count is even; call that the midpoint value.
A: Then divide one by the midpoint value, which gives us 0.060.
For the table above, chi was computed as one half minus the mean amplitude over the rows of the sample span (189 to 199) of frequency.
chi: -9.4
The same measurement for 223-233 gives -17.0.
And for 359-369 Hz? -16.9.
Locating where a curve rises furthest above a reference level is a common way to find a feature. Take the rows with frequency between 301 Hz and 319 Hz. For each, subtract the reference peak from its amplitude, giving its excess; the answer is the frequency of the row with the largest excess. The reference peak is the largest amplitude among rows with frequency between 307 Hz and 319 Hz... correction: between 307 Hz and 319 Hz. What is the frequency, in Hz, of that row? 314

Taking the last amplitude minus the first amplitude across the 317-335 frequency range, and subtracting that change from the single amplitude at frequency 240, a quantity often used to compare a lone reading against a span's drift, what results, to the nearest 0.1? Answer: 16.6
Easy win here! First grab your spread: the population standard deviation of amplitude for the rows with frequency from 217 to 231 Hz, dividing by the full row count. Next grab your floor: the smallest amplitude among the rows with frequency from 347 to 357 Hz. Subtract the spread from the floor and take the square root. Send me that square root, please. 3.95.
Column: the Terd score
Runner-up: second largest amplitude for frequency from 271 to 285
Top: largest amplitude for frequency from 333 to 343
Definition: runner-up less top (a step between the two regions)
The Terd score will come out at -5.0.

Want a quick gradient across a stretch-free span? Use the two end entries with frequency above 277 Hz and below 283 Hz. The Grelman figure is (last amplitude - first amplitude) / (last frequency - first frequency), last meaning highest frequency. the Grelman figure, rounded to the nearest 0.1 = 0.5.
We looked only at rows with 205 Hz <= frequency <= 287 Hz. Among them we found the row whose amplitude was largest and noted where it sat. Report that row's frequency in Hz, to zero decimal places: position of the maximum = 214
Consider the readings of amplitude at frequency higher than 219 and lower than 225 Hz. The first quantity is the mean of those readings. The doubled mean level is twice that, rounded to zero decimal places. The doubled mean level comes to 36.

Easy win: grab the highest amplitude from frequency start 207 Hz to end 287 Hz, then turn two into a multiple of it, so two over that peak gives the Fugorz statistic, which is 0.103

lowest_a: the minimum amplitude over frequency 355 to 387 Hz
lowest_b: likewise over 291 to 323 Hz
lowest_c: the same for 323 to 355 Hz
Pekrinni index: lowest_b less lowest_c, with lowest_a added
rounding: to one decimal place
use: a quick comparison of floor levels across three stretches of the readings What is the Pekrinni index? 9.2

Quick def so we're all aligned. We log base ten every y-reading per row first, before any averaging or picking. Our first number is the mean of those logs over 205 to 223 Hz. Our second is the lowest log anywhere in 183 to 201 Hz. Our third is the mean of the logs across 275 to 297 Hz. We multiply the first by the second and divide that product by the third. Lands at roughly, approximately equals 1.00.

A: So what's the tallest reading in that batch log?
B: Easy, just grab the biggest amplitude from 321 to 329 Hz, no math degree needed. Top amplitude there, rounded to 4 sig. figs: 20.50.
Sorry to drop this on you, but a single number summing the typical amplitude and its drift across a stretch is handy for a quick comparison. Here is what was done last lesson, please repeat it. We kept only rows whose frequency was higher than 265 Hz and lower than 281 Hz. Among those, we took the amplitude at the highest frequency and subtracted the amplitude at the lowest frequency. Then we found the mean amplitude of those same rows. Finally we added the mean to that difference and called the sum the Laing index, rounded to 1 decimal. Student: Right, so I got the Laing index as 13.3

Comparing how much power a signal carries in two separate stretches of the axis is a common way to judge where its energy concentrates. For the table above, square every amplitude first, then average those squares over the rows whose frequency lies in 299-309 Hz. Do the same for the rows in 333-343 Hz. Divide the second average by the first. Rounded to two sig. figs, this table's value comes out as 1.5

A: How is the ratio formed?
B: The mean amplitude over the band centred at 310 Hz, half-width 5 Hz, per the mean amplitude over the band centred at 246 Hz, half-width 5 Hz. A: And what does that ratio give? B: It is 0.99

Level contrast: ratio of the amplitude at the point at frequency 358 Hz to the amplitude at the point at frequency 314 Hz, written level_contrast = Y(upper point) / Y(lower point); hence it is 0.90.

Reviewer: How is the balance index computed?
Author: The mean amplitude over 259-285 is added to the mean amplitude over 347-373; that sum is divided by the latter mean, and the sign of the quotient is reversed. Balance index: -1.79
